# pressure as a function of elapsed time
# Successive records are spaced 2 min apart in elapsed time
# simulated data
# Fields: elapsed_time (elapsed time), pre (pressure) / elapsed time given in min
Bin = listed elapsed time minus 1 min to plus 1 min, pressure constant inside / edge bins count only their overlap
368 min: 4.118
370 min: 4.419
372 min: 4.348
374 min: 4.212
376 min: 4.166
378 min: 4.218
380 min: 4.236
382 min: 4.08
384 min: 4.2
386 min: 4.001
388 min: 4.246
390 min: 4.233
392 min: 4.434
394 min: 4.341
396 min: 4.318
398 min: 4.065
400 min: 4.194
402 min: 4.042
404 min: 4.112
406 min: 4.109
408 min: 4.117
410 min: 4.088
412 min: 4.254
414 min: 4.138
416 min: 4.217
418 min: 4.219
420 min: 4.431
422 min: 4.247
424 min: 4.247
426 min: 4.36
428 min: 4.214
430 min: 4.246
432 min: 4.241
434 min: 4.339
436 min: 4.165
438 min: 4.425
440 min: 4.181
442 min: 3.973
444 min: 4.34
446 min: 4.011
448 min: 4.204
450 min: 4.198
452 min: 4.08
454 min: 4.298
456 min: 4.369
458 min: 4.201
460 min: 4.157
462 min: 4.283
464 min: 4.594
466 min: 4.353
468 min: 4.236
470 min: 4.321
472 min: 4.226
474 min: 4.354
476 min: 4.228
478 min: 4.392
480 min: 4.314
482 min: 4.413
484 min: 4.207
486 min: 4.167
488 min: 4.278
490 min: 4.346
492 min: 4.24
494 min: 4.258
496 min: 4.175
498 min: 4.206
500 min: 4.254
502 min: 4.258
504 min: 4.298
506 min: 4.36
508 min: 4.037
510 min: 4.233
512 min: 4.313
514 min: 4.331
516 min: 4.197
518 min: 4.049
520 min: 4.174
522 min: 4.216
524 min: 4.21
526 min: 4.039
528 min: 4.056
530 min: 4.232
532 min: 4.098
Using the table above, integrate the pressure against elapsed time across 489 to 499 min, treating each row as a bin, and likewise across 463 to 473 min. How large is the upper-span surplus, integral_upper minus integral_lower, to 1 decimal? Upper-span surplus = -1.0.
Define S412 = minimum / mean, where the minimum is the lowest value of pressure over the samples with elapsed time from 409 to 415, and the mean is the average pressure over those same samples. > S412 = 0.983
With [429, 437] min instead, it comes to 0.981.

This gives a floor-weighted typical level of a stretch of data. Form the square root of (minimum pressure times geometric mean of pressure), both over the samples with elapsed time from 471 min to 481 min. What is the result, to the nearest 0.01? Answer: 4.26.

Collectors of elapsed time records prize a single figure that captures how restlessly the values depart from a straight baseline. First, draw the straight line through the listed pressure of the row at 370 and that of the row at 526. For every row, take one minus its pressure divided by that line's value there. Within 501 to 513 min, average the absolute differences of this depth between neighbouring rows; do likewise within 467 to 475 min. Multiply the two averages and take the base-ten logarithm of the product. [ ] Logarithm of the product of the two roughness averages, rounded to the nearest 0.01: -3.06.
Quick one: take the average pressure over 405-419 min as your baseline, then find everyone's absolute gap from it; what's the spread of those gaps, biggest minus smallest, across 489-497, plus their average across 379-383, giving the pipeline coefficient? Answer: 0.25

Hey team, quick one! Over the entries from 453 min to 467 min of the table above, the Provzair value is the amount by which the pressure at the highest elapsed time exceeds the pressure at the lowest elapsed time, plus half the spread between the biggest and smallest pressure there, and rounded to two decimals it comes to 0.27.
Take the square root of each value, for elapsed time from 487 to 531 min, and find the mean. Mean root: 2.05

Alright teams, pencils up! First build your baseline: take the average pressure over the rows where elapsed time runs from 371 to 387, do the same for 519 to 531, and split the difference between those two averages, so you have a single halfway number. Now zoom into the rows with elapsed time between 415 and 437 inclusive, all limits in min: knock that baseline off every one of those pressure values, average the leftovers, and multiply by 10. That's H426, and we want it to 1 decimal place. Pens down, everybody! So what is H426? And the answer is 1.0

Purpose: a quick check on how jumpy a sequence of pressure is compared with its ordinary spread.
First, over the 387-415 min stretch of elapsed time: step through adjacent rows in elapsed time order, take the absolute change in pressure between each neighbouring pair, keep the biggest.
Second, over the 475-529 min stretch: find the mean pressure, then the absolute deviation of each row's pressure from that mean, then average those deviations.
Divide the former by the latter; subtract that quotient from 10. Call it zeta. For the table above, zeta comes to 6.7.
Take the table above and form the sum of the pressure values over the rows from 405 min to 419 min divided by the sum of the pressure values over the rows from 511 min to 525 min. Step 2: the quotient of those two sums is 0.99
